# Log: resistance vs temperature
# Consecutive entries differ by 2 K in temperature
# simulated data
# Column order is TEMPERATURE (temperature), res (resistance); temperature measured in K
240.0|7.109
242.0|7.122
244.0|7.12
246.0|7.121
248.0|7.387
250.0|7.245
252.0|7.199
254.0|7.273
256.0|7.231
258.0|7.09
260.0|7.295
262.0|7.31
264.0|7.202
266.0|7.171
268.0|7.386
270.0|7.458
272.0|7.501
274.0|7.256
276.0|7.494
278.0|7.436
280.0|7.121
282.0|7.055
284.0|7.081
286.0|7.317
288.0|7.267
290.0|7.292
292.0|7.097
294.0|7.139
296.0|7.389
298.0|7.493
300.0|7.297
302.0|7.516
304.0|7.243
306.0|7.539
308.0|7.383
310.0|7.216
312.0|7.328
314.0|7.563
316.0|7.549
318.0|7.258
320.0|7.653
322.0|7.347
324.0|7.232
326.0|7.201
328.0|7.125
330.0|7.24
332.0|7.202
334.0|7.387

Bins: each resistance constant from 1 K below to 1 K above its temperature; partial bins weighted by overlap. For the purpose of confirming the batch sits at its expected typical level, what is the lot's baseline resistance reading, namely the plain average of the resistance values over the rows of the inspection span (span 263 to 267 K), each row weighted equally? 7.19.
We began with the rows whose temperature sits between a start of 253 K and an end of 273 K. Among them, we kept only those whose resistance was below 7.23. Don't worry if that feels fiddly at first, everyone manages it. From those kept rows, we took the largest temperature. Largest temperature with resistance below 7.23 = 266.0 K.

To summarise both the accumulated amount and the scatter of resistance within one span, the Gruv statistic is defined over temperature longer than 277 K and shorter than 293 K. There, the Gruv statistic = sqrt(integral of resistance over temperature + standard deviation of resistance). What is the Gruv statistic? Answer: 10.7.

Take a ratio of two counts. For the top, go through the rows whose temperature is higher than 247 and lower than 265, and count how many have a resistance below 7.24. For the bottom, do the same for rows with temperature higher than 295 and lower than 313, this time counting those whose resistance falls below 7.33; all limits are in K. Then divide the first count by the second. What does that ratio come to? 1.00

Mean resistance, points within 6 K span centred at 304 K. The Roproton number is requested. 7.43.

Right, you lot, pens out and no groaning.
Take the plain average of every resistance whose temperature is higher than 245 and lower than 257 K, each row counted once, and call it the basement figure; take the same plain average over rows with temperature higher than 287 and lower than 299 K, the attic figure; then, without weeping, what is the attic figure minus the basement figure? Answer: 0.037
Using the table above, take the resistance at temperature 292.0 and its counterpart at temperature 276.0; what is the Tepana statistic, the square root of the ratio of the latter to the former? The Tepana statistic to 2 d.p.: 1.03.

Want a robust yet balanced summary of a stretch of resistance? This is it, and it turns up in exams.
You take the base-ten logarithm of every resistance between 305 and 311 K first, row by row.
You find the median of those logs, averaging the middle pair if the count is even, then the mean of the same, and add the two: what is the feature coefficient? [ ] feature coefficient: 1.74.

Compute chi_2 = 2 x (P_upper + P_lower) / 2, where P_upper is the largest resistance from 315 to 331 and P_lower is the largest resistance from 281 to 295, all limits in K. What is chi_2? 15.0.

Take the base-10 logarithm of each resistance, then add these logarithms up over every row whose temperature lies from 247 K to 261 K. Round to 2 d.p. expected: 6.02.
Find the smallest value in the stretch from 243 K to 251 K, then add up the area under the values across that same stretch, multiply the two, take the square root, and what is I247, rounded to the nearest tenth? 20.3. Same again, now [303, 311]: 20.6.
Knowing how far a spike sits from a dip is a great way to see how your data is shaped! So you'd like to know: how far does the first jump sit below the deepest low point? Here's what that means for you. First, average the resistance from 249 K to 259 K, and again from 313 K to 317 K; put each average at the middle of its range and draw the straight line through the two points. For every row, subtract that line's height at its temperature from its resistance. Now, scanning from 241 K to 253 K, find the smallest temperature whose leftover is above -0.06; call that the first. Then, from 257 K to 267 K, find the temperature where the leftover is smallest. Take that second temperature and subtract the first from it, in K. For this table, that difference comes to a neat 16 K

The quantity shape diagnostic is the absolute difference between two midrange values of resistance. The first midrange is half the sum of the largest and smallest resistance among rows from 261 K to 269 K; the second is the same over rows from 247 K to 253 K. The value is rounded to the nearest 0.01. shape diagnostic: 0.01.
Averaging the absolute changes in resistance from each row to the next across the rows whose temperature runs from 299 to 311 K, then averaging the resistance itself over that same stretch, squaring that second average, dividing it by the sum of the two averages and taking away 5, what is 2.15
